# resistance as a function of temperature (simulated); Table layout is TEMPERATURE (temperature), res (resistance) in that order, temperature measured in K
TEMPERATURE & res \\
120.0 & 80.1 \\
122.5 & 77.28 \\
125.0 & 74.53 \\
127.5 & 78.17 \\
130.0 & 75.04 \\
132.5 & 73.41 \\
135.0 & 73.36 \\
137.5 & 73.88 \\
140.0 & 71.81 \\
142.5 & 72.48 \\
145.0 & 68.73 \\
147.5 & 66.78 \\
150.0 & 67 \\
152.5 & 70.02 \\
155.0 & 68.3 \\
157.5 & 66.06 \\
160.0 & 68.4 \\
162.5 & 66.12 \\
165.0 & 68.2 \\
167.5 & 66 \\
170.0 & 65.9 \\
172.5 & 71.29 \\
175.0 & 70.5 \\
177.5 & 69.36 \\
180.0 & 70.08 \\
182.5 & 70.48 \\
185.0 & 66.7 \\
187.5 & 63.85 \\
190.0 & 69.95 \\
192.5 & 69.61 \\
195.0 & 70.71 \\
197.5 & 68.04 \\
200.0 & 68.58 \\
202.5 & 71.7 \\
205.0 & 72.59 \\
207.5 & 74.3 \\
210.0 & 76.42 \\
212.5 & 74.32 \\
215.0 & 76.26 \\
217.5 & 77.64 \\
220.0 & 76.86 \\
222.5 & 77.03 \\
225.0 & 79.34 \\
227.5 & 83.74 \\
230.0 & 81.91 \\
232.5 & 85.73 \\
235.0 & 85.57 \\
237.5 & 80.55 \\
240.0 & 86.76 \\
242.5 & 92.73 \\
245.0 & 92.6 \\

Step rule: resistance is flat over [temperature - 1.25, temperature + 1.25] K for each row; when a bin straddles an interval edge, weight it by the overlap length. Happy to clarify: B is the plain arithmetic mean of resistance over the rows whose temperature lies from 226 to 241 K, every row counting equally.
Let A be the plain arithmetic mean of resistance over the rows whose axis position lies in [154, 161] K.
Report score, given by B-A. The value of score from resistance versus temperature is 16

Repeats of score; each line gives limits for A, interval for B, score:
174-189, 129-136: 5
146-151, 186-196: 2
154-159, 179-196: 2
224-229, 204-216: -7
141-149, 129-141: 4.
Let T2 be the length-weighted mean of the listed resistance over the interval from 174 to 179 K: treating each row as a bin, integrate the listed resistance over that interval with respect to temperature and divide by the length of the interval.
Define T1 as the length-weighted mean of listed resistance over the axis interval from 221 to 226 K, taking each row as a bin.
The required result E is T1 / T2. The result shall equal 1.12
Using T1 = 78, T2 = 70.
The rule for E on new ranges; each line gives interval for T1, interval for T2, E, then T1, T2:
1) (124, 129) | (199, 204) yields 1.09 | 76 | 70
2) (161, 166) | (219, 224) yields 0.87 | 67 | 77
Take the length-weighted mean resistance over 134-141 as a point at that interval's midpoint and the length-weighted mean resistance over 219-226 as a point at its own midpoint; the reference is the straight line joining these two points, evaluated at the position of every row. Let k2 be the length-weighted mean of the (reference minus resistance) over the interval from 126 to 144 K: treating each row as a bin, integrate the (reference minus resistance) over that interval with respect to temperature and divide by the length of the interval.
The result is -1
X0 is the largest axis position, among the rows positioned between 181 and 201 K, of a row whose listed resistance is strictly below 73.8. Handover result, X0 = 200.0 K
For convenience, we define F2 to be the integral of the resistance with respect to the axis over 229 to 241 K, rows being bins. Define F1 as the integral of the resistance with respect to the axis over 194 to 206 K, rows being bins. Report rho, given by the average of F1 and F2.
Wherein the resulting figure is 926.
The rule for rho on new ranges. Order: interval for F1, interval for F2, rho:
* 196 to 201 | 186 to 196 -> 513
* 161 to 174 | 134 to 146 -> 872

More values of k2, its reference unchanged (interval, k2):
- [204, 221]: 2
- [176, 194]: 7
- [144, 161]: 6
